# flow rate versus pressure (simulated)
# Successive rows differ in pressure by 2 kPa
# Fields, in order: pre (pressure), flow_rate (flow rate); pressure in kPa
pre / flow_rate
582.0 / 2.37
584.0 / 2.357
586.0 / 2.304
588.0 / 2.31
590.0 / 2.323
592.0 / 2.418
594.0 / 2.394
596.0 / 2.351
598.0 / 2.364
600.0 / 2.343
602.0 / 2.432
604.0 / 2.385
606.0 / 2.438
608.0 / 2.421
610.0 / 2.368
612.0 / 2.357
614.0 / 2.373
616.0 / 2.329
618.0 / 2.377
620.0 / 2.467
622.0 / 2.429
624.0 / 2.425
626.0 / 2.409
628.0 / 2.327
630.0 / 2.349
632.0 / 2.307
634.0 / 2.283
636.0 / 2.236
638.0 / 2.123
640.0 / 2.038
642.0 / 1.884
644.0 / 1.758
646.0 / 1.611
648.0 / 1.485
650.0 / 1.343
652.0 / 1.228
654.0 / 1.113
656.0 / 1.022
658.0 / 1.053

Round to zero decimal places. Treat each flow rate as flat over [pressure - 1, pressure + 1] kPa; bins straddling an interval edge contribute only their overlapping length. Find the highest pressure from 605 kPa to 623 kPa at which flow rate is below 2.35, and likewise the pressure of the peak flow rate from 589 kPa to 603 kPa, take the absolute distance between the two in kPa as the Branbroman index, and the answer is 14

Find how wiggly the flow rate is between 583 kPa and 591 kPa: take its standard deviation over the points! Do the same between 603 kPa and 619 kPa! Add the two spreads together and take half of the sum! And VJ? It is 0.03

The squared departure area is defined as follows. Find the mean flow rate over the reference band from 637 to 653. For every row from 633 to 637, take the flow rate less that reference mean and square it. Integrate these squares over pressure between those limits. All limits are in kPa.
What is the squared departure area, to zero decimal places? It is 1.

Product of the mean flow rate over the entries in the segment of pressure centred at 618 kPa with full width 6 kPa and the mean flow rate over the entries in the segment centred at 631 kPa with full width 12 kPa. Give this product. 5.5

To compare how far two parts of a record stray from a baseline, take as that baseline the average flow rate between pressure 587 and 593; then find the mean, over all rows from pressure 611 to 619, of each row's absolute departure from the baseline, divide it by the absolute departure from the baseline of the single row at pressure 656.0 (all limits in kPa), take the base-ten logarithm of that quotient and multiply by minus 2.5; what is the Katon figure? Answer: 4.6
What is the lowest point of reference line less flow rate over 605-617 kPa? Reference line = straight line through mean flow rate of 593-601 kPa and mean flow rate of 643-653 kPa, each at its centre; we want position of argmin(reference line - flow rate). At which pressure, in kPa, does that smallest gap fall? 614.0 kPa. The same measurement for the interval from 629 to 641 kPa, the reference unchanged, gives 634.0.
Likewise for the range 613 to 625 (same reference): 624.0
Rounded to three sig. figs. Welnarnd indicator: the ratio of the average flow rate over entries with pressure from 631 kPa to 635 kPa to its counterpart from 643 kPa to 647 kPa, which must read 1.36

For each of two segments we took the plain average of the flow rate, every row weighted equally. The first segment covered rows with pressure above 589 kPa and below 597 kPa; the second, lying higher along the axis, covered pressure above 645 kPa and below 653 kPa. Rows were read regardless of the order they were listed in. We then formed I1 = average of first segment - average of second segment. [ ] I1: 1.0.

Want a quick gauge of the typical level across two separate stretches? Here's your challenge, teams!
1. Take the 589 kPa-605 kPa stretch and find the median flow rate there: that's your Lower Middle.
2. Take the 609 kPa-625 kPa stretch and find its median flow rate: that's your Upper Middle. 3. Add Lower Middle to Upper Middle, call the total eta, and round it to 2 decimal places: 4.75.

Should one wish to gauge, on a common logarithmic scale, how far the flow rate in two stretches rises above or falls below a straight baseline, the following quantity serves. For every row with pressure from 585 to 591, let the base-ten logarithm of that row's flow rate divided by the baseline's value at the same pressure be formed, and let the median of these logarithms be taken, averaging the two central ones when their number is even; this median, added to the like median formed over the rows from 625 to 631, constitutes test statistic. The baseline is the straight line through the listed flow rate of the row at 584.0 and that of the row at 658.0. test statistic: 0.178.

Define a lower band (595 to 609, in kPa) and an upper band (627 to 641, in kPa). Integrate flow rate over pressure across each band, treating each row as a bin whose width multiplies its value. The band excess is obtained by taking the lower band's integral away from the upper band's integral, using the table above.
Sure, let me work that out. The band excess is -2.1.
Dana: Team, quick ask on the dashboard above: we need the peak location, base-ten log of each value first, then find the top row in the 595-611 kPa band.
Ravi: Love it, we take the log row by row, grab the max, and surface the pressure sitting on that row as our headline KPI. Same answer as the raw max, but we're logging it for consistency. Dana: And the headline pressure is 606.0 kPa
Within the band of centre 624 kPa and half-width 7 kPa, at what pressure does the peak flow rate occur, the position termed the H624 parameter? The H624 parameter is 620.0 kPa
